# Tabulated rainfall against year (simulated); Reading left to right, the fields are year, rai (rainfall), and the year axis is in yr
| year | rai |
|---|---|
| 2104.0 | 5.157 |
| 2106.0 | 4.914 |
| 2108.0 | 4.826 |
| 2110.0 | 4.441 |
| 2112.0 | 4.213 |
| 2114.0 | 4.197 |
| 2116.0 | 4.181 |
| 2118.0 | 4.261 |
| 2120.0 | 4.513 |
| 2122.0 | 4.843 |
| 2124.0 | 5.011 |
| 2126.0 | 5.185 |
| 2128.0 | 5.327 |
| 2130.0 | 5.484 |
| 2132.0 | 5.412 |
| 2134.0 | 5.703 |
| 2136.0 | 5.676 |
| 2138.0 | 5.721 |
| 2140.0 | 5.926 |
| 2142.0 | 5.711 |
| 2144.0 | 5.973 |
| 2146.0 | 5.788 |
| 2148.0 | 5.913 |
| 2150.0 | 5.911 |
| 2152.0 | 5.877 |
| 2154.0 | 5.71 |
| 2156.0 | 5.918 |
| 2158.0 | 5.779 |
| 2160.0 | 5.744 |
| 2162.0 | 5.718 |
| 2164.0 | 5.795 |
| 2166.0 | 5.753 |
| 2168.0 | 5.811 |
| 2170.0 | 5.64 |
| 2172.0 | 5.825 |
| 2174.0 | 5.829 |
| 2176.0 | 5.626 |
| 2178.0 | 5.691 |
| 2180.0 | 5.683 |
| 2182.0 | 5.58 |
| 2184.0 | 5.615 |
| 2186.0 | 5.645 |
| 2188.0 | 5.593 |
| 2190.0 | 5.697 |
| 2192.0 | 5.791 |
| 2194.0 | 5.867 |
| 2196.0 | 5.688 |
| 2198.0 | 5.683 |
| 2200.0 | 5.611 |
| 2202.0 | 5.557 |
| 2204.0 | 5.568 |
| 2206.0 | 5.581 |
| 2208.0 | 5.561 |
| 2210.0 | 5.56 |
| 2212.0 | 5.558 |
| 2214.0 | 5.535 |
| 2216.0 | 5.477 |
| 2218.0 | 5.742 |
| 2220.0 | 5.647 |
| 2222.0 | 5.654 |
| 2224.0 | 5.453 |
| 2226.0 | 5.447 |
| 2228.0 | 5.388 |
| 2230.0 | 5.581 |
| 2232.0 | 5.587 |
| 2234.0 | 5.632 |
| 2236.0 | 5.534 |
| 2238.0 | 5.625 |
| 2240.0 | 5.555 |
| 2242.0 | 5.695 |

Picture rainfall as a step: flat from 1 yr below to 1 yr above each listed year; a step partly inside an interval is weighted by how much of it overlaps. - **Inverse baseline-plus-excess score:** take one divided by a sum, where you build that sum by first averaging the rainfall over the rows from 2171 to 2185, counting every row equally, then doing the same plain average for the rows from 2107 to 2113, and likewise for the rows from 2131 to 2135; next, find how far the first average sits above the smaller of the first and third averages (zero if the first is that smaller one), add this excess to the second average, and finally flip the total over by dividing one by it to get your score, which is 0.216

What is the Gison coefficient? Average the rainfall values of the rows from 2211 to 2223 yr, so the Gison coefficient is 5.60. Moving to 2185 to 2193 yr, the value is 5.68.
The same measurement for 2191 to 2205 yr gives 5.68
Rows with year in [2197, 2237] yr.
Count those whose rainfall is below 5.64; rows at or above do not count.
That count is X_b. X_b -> 16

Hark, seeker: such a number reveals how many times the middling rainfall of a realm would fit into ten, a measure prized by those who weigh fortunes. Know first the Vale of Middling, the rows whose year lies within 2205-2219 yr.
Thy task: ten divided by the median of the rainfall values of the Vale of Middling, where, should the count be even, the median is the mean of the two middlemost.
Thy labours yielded 1.799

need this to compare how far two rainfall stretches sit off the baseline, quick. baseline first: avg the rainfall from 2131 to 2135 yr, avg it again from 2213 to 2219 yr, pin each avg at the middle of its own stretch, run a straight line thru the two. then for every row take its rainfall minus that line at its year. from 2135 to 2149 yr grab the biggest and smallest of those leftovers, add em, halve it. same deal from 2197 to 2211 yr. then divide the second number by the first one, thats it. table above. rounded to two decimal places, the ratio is 0.15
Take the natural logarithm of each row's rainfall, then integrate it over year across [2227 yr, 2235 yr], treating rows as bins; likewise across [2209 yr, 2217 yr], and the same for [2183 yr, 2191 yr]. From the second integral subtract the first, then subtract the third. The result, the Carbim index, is -13.9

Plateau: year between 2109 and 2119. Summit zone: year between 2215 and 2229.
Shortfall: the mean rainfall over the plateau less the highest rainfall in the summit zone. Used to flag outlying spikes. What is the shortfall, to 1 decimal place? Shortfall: -1.5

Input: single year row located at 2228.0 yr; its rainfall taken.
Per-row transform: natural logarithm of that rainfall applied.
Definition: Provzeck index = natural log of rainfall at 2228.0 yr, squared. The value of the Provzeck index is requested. 2.84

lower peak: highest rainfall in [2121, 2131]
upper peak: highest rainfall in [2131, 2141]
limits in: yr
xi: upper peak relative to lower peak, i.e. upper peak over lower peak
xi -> 1.08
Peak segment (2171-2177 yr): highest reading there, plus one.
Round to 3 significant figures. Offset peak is 6.83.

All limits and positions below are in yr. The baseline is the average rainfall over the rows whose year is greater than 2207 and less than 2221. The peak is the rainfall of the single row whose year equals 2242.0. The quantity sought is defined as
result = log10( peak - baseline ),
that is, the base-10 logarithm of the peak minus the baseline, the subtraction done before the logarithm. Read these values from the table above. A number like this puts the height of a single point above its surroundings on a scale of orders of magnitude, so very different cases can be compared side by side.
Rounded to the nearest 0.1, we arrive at -1.0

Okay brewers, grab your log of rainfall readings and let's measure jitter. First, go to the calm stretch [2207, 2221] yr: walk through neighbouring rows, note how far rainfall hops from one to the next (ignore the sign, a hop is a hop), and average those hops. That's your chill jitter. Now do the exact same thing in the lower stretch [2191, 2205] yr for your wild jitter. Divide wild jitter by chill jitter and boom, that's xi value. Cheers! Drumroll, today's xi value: 0.9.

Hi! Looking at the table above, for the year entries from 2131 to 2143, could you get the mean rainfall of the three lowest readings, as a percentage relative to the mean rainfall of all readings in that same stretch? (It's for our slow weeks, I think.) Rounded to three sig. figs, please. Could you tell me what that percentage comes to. 98.3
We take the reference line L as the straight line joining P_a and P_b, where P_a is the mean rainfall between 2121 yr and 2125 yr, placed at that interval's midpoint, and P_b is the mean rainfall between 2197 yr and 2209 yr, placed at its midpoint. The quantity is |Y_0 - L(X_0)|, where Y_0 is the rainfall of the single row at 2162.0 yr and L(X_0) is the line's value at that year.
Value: 0.5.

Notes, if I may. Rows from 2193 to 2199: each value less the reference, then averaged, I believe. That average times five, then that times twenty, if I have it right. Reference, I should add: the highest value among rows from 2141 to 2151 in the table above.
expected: -23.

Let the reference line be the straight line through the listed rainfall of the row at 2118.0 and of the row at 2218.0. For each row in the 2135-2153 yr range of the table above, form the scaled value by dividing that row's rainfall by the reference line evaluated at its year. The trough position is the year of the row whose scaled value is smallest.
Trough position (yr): 2152.0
